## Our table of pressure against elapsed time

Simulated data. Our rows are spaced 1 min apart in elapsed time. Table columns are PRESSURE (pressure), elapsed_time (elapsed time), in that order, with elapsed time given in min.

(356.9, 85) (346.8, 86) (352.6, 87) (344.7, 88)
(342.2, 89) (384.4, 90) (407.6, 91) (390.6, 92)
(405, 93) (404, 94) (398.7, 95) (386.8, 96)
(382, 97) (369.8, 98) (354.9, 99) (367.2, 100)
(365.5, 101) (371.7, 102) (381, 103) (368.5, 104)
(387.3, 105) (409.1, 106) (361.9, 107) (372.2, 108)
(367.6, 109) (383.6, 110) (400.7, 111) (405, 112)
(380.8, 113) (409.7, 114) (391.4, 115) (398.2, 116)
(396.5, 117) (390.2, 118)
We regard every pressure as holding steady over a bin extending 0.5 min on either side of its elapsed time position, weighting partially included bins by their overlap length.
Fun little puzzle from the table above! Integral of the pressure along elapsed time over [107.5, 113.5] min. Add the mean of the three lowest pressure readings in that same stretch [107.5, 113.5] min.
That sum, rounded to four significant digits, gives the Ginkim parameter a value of 2683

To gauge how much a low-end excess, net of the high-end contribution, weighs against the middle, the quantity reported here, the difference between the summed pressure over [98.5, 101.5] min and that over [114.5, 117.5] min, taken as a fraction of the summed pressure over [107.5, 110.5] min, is -0.088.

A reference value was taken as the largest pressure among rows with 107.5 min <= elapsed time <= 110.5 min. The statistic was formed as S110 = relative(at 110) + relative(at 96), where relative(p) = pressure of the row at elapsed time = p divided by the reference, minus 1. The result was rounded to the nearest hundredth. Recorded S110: 0.01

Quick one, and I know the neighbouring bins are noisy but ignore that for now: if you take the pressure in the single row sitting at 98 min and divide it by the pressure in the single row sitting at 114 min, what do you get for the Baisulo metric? 0.90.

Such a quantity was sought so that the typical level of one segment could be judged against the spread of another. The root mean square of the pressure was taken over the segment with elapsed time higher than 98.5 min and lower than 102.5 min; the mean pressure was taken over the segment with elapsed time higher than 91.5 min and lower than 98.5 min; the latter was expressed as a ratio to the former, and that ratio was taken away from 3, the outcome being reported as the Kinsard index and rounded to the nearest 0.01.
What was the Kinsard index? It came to 1.93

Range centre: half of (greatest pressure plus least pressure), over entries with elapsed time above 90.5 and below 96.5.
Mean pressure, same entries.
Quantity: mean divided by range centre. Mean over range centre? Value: 1.00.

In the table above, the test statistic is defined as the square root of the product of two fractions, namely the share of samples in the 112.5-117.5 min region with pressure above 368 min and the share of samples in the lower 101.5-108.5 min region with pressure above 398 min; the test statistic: 0.38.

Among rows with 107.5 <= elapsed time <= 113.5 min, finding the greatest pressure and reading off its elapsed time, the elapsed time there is 112 min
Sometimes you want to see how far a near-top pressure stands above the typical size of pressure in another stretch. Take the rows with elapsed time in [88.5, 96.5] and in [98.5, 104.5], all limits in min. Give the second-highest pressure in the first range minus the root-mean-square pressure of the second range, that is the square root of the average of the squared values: 37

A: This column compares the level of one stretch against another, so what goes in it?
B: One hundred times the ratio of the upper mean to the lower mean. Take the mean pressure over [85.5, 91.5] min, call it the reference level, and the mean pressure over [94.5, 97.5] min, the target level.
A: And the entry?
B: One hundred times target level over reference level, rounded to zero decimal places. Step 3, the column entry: 107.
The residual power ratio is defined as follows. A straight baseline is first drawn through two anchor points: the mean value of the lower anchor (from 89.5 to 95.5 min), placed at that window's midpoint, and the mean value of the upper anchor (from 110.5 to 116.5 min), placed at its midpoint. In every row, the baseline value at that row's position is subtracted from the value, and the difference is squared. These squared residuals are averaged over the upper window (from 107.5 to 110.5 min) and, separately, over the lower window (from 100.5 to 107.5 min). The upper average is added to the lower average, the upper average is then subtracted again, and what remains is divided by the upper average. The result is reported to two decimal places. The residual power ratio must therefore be 1.08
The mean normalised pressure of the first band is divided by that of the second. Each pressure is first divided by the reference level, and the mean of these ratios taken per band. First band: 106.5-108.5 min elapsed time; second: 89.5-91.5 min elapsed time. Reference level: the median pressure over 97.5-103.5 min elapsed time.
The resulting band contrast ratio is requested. 0.93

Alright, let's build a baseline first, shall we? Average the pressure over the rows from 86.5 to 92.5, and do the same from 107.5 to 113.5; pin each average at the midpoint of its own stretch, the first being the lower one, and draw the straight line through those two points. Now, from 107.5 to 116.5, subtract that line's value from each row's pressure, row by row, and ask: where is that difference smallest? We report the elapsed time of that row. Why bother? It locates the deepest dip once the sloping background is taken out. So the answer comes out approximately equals 109 min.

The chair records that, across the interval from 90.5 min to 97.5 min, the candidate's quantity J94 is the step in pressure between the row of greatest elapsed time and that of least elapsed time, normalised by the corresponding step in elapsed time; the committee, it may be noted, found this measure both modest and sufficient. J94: -4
